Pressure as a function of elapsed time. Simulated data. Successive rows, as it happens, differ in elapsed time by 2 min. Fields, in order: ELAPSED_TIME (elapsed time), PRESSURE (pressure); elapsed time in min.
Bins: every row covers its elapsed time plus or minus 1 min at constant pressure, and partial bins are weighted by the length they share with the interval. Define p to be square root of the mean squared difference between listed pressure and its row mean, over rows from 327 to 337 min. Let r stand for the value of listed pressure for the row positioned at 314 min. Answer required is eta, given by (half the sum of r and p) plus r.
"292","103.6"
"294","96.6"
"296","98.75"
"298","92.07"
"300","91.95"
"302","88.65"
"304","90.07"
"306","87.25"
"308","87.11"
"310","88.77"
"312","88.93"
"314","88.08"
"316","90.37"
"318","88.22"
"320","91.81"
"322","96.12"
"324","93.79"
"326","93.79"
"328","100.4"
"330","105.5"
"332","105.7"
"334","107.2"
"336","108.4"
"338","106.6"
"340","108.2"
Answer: 133.5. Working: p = 2.7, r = 88.08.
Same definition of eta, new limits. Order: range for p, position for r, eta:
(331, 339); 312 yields 133.9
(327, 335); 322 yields 145.5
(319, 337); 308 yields 133.8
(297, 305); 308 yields 131.4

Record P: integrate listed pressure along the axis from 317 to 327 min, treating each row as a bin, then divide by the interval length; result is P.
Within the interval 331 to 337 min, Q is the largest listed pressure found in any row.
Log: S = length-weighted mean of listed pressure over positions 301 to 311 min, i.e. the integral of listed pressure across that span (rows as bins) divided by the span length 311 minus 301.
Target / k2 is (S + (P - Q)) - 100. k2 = -27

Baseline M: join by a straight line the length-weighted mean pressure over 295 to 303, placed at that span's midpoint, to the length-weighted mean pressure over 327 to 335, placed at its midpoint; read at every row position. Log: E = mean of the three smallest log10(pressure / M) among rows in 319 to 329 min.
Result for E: -0.039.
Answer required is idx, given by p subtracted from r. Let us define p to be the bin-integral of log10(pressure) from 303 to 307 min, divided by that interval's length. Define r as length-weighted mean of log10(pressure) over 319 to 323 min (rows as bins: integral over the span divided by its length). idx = 0.03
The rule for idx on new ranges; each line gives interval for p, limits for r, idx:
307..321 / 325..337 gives 0.06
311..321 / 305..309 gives -0.01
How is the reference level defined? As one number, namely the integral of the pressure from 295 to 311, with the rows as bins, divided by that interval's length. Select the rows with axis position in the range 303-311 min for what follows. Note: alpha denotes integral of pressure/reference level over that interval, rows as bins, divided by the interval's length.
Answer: 0.97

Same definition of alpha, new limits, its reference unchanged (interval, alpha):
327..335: 1.16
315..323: 1.01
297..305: 1.00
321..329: 1.06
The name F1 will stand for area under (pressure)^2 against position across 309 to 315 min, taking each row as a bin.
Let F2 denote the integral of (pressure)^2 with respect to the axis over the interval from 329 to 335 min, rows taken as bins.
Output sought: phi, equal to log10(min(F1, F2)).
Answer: 4.67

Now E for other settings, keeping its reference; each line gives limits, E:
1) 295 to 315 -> -0.044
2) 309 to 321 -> -0.048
